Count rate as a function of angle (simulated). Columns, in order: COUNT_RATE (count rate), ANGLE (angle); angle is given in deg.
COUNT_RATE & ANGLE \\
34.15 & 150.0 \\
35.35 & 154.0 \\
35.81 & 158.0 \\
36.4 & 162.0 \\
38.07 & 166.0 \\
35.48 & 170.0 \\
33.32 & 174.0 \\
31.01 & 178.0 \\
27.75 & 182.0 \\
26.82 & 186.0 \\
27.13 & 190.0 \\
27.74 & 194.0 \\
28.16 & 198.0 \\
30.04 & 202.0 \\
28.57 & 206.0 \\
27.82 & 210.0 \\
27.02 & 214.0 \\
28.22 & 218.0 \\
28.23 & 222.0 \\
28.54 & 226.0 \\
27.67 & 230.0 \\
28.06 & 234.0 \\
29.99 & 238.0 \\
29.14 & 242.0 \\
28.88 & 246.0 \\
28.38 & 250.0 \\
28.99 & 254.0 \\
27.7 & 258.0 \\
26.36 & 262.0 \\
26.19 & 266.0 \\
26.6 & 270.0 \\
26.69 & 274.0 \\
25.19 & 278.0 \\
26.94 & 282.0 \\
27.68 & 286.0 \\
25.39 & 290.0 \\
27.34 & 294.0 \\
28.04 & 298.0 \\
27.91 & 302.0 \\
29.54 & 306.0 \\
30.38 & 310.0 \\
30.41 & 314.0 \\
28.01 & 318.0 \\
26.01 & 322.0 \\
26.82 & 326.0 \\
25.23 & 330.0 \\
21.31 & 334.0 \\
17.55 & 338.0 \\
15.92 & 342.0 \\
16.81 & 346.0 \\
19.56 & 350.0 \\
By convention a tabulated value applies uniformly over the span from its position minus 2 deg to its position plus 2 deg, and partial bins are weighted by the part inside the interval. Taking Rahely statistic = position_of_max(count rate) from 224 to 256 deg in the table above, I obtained 238.0 deg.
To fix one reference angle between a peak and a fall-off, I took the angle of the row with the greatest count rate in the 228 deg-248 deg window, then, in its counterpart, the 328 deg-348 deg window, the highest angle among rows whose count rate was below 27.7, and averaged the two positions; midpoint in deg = 292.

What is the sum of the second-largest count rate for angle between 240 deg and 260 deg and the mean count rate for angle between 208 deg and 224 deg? 56.8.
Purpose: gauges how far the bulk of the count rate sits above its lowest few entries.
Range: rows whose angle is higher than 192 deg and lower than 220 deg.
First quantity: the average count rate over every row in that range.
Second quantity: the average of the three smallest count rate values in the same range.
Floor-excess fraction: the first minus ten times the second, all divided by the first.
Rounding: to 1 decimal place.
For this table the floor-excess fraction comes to -8.8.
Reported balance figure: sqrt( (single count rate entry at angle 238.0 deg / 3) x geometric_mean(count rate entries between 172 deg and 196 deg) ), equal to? 17.0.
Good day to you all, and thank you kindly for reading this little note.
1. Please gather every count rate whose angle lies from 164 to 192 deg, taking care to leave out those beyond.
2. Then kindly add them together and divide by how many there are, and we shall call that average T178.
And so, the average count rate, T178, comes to 31.4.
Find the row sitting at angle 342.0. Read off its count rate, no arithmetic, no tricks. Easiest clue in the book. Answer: 15.92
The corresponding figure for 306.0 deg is 29.54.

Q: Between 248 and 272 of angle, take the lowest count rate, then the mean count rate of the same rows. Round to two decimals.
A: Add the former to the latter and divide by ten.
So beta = 5.36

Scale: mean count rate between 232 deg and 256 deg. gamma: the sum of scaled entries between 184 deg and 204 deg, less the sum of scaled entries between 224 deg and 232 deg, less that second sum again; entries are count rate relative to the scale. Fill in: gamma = 1.0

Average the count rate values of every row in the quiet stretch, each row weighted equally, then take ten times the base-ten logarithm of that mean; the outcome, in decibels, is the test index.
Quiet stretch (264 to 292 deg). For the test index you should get 14.2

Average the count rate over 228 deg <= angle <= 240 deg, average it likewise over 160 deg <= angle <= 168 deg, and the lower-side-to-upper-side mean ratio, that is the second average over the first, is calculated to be 1.30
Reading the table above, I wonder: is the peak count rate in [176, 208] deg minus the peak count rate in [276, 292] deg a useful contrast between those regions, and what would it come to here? 3.3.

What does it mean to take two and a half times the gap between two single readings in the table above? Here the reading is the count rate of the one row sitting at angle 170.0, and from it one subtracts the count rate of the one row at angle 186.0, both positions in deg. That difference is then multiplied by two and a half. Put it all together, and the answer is 22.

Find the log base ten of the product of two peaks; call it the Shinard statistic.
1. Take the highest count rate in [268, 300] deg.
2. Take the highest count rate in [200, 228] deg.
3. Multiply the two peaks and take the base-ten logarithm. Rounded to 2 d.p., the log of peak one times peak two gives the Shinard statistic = 2.93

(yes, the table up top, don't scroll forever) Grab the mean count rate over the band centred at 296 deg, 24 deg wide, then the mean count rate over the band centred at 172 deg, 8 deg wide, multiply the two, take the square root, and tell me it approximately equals 30.8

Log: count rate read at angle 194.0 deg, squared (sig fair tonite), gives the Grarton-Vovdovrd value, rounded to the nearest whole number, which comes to 770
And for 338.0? 308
